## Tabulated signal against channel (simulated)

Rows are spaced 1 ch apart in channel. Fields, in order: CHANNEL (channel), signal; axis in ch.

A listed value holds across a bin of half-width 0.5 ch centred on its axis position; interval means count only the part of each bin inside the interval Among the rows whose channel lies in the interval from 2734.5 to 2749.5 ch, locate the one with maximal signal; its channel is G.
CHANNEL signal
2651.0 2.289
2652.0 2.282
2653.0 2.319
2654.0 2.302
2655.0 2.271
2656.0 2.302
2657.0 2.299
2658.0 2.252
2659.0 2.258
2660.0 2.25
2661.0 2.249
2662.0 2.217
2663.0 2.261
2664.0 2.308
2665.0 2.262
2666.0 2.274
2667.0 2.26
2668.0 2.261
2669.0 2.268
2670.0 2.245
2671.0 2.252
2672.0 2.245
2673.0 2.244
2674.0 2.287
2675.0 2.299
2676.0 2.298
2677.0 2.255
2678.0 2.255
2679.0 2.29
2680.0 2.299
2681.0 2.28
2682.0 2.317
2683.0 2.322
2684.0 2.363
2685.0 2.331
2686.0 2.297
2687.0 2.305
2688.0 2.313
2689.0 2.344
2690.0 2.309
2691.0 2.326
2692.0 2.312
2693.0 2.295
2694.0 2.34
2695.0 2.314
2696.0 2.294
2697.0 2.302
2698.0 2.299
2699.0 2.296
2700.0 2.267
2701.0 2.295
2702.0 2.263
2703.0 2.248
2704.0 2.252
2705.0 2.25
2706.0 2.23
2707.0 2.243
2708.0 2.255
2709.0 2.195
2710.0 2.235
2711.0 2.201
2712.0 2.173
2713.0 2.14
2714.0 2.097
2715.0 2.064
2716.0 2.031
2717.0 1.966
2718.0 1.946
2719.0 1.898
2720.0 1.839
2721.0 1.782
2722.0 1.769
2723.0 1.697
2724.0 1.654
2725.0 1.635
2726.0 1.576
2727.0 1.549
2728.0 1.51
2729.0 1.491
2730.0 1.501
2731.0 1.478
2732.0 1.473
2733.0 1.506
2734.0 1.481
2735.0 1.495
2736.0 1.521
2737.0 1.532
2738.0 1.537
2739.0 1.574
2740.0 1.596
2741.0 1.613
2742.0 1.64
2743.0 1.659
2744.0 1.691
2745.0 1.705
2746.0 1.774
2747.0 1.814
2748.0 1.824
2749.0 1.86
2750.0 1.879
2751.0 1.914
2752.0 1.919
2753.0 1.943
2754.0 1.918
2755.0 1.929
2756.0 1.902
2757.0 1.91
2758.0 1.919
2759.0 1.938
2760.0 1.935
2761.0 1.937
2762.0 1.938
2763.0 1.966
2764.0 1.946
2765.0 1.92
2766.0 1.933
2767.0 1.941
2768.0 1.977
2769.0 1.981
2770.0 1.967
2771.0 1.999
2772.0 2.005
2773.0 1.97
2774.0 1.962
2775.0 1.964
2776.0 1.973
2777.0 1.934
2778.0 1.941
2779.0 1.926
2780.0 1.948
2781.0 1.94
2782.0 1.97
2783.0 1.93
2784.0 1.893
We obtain 2749.0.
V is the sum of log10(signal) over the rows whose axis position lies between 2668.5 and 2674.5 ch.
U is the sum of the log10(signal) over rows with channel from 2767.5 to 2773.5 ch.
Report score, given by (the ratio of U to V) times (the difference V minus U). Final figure 0.28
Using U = 1.78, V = 2.121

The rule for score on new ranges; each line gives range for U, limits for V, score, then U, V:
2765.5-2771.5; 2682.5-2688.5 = 0.35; 1.76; 2.195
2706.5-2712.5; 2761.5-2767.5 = -0.42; 2.07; 1.728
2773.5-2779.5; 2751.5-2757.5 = -0.04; 1.74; 1.700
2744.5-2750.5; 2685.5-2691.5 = 0.45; 1.54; 2.188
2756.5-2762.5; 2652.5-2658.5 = 0.35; 1.71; 2.160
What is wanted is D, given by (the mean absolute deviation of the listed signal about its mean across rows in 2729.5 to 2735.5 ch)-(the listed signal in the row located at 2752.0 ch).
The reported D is -1.91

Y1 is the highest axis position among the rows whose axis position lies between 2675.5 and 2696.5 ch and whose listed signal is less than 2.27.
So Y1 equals 2678.0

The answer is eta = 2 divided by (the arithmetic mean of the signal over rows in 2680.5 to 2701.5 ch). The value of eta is 0.87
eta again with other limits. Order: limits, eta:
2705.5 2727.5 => 1.02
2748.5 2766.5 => 1.04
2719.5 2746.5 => 1.25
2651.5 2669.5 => 0.88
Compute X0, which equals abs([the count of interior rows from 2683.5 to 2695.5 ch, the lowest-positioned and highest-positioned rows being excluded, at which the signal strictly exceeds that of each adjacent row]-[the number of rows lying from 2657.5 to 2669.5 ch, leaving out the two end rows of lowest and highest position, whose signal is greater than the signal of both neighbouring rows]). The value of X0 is 0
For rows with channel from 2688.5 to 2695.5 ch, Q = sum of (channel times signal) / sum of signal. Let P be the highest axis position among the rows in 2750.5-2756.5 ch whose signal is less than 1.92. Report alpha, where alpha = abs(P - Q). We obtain 64.0 ch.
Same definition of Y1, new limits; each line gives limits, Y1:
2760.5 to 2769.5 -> 2769.0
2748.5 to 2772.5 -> 2772.0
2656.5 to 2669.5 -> 2669.0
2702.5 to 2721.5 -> 2721.0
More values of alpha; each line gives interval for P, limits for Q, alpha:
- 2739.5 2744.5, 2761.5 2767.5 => 20.5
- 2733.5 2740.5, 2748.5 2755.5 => 12.0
